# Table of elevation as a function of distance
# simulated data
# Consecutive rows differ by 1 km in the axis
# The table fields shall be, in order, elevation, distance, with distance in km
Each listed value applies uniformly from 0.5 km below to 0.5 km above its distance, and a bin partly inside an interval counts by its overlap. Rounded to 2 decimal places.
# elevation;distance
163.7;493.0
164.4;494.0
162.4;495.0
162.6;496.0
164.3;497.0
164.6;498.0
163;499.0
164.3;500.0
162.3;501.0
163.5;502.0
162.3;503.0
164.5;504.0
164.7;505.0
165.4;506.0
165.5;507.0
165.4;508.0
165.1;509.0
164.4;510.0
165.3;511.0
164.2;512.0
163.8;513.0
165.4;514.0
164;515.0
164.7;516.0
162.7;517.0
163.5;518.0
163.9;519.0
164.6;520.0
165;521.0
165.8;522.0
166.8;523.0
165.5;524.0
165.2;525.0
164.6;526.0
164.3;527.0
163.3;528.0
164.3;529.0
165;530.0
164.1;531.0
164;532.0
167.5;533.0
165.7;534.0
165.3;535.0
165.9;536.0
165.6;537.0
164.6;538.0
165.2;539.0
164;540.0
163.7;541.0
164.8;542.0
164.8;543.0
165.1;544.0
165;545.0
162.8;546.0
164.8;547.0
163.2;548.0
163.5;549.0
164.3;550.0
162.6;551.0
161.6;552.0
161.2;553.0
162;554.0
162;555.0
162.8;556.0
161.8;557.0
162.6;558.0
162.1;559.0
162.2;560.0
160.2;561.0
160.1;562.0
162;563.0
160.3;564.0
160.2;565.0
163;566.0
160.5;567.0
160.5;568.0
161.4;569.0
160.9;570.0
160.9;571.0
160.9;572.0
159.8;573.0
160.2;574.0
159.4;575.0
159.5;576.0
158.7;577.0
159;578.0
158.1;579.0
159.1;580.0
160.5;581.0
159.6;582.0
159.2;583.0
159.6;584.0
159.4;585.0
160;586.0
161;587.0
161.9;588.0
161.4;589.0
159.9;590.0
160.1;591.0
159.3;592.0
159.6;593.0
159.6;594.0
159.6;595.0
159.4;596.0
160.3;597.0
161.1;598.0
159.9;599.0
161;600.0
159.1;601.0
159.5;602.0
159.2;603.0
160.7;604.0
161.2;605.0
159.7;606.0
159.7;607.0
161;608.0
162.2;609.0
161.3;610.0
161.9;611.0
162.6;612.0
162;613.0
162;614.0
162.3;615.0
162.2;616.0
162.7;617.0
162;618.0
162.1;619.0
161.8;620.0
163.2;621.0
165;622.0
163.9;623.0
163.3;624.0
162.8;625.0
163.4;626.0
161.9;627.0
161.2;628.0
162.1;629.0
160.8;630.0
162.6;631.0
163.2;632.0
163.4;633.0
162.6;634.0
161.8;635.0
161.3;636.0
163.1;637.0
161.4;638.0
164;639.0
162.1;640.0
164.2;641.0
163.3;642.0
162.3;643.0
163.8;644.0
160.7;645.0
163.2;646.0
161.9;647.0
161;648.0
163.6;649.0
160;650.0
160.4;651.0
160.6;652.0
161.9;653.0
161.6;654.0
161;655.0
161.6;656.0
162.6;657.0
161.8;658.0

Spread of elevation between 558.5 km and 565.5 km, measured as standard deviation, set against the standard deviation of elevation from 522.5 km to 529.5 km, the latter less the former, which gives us 0.09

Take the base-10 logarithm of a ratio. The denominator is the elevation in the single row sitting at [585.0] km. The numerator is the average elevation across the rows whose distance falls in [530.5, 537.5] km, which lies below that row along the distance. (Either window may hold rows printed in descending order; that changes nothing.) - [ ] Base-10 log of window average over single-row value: 0.016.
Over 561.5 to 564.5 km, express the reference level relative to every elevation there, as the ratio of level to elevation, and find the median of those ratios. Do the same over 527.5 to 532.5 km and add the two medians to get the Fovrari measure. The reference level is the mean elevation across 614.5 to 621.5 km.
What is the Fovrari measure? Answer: 2.00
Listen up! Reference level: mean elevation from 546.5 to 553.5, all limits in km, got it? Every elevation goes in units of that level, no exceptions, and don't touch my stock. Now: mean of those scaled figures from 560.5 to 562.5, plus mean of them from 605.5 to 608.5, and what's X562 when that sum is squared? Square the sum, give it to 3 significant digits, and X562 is 3.86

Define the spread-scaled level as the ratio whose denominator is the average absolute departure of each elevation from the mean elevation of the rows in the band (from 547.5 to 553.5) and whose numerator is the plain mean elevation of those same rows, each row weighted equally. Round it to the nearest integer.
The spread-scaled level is 174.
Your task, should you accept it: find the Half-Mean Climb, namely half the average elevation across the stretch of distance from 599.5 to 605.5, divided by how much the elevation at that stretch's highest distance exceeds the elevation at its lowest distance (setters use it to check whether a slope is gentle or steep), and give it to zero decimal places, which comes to 400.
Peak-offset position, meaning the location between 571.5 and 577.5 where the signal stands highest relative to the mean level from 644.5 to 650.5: 572.0 km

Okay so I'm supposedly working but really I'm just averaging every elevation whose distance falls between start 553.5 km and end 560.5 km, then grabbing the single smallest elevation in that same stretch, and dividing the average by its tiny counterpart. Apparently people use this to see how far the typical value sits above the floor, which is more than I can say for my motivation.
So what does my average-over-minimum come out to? 1.00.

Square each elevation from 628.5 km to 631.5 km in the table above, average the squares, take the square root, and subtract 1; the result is 161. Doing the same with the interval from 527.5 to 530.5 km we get 163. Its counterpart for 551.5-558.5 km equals 161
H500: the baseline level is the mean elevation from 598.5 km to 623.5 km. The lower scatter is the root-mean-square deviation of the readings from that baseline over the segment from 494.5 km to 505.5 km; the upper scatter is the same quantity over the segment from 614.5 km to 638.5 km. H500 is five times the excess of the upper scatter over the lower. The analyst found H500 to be -4.2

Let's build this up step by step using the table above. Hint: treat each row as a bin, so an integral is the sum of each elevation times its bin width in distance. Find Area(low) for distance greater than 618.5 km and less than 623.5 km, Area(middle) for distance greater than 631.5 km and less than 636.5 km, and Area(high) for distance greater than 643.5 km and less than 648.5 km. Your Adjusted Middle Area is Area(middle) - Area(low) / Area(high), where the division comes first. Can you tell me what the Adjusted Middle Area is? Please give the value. 811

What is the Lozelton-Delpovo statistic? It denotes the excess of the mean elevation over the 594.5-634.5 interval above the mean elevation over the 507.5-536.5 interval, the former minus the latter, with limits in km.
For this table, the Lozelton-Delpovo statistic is -3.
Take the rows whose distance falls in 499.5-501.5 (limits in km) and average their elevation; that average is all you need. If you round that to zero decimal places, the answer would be 163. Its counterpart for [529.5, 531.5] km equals 165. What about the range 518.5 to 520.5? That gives 164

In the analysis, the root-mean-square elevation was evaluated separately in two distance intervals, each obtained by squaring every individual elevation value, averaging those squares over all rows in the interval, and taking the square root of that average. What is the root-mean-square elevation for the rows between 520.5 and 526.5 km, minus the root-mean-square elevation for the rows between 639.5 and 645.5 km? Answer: 2.7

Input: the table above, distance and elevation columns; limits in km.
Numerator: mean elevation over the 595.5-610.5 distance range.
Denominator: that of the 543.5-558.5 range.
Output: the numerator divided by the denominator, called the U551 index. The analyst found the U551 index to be 0.984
